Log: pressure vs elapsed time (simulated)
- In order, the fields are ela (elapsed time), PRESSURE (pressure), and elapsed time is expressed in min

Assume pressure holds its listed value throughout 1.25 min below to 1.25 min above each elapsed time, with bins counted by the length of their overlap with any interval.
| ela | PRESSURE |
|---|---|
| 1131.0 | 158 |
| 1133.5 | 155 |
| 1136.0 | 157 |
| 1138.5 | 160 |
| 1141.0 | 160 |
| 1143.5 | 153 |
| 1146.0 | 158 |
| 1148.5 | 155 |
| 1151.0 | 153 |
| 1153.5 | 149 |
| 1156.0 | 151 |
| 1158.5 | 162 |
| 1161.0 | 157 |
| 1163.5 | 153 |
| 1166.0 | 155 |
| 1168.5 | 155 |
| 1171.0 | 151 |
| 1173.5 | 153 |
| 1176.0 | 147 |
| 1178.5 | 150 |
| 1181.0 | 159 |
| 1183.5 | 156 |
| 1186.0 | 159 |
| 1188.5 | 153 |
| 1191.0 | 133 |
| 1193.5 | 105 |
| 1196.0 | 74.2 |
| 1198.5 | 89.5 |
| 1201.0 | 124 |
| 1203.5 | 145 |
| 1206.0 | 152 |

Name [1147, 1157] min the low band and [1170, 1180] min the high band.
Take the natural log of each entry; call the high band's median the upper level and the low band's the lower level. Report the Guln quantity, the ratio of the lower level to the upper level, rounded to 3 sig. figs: 1.00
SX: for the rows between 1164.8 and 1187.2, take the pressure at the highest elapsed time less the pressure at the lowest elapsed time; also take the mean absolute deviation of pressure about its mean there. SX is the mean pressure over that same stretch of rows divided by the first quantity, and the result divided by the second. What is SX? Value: 12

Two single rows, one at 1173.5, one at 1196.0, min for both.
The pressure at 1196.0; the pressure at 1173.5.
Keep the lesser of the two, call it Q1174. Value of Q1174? 74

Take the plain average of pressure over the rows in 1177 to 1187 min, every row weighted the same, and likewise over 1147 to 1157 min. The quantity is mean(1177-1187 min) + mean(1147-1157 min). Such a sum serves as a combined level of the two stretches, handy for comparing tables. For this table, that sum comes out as 308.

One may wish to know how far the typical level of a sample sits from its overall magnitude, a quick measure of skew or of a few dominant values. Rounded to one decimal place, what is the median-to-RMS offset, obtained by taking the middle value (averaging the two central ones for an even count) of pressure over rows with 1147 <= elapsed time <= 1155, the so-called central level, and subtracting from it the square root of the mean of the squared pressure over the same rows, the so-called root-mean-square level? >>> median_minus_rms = 0.6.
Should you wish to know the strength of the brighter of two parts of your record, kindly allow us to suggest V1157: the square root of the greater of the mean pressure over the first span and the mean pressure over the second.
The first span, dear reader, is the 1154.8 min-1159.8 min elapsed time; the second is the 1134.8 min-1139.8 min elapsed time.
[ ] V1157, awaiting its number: 12.59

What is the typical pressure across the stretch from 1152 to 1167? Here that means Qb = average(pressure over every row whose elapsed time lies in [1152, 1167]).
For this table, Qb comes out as 154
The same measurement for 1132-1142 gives 158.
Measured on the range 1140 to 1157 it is 154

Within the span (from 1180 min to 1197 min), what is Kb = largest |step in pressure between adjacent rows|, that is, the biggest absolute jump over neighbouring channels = 31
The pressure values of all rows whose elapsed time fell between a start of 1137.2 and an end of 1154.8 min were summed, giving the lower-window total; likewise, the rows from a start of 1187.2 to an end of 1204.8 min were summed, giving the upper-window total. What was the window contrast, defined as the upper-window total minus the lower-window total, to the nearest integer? -264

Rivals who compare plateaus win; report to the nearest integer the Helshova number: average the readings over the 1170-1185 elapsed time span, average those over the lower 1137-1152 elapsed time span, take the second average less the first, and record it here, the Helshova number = 4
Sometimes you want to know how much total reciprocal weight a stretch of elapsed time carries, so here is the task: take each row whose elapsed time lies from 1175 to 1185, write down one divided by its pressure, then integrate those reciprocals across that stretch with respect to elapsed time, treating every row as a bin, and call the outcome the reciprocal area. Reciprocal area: 0.065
